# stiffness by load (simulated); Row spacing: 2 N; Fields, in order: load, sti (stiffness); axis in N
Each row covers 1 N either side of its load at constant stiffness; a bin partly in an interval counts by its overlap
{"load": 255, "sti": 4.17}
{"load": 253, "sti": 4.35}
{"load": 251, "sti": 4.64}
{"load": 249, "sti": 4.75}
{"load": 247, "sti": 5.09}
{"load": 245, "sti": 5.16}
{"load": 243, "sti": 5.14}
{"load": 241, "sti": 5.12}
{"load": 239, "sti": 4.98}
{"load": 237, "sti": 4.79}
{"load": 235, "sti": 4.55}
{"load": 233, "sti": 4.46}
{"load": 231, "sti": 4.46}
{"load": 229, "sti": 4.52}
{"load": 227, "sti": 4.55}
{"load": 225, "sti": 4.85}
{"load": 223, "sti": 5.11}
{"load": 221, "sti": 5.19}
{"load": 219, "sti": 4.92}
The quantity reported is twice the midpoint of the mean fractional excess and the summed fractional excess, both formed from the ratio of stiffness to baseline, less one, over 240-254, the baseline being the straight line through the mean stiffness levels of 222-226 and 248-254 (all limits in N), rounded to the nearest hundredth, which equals 0.43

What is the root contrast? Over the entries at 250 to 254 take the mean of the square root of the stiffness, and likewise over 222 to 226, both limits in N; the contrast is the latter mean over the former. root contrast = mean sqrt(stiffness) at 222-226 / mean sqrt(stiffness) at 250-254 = 1.05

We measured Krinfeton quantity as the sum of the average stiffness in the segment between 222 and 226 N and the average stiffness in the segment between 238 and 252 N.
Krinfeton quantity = 10.0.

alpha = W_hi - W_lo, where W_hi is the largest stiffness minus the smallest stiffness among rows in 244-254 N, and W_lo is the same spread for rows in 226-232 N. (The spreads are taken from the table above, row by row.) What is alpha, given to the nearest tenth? 0.7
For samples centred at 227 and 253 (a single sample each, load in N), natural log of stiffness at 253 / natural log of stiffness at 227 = 0.97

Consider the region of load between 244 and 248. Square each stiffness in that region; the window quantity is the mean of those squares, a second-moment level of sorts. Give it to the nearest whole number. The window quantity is 26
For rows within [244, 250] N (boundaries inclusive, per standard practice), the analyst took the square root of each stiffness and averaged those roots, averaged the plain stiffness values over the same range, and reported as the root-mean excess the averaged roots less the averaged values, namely -2.76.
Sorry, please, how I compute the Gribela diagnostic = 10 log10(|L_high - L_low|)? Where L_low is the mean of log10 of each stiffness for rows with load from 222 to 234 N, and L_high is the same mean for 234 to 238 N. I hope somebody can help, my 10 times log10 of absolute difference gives -28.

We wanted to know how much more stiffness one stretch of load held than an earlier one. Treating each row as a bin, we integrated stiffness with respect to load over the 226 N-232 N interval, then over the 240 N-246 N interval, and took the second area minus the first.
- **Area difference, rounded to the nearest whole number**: 4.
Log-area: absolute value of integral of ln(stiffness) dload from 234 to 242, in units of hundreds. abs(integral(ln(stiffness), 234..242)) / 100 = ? 0.126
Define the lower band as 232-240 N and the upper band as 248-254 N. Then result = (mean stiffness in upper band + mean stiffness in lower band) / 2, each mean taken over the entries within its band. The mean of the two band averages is 4.64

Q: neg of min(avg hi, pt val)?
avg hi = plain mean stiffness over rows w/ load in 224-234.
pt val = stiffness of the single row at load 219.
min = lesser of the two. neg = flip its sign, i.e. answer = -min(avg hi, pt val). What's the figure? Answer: -4.57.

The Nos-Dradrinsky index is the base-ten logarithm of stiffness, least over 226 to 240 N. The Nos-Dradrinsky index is 0.649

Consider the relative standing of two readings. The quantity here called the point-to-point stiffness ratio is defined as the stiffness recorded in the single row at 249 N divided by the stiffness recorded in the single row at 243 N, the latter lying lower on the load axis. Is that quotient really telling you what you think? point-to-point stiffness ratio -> 0.92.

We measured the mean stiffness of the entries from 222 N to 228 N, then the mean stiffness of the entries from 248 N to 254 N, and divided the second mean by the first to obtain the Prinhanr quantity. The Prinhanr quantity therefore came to 0.95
